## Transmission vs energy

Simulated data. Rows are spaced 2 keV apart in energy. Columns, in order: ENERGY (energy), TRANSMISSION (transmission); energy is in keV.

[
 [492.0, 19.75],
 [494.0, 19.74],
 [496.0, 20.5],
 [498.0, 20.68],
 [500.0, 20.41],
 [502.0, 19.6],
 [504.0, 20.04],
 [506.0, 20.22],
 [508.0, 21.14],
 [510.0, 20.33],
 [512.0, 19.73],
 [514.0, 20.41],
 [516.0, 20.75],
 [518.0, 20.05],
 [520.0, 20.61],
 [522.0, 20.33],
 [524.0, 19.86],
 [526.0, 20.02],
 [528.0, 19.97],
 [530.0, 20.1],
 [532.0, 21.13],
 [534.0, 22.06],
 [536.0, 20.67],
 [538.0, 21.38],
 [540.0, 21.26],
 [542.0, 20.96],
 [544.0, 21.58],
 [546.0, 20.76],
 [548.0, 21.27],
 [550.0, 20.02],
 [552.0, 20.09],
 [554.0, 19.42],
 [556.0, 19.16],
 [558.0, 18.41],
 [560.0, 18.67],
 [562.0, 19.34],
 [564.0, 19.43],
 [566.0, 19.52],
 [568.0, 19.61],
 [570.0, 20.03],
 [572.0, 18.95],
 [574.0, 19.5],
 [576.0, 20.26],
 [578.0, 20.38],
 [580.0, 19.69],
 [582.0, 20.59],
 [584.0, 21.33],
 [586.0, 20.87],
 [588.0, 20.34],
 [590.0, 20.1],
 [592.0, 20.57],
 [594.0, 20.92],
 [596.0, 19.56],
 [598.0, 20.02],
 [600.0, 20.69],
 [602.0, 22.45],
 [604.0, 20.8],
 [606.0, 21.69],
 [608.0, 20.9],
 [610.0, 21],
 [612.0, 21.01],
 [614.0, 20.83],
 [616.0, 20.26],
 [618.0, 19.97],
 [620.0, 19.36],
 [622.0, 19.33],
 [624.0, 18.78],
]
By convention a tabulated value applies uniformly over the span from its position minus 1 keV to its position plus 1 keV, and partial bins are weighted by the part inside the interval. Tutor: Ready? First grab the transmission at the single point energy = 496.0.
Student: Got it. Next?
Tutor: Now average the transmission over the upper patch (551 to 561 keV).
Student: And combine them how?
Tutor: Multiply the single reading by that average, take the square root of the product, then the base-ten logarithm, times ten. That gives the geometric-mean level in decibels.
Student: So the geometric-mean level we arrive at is 12.97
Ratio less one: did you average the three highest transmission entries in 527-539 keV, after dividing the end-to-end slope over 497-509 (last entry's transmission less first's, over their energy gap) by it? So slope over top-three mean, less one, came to -1.00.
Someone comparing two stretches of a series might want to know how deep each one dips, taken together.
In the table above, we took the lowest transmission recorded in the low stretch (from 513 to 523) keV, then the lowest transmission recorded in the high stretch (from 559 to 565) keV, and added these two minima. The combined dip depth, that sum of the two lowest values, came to 38.7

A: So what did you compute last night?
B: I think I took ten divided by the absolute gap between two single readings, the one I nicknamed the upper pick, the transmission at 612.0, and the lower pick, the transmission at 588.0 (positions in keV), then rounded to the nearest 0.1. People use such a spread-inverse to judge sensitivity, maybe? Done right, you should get 14.9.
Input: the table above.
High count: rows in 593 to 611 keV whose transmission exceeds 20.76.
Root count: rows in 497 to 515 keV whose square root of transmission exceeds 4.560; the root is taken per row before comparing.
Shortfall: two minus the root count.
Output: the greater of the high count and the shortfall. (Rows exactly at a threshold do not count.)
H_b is 6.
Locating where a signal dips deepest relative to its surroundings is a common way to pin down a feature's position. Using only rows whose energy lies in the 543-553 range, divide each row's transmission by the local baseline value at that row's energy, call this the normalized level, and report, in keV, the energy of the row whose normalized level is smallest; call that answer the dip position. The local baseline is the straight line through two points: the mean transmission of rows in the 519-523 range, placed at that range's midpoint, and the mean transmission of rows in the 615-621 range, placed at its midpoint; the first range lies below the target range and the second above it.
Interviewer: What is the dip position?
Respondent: 550.0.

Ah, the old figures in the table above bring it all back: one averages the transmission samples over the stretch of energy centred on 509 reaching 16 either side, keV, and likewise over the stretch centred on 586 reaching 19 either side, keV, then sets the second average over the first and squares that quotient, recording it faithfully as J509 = 1.01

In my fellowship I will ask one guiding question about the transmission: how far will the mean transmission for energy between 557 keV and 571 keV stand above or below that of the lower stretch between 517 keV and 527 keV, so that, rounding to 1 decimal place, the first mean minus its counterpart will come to -0.9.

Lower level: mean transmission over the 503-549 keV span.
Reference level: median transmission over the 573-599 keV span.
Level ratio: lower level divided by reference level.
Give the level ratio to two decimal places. 1.01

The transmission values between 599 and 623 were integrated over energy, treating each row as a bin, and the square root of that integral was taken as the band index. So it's 22.3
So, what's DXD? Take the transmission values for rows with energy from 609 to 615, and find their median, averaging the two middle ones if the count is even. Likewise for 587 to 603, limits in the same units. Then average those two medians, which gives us 20.7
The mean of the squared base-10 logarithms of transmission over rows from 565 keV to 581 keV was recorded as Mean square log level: 1.68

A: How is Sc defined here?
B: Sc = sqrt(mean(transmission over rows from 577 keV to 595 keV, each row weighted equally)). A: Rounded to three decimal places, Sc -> 4.531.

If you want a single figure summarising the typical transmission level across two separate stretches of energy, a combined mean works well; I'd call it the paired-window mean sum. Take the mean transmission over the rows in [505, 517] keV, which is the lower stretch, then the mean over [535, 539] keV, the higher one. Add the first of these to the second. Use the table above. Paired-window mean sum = 41.5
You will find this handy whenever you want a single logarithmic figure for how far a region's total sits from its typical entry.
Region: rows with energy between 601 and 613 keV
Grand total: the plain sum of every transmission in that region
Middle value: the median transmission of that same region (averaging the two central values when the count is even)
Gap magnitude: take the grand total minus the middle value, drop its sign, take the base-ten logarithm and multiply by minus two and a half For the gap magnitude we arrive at -5.072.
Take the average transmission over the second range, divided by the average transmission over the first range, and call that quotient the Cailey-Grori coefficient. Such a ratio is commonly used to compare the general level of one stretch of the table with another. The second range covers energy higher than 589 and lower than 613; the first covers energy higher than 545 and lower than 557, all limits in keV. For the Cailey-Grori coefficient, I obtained 1.03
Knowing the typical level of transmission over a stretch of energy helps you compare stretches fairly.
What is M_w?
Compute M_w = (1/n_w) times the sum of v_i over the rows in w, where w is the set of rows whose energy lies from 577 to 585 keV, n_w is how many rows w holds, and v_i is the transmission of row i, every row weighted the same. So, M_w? 20.5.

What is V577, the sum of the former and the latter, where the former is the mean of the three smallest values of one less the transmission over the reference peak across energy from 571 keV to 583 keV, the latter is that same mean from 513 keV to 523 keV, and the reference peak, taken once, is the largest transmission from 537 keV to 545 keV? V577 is 0.100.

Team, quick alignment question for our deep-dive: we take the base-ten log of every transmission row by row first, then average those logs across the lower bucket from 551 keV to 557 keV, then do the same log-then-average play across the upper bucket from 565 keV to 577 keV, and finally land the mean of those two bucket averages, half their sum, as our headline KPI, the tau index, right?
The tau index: 1.29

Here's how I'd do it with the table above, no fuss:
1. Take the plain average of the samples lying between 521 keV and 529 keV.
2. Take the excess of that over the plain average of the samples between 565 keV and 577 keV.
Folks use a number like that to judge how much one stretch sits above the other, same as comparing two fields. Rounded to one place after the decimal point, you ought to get 0.4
